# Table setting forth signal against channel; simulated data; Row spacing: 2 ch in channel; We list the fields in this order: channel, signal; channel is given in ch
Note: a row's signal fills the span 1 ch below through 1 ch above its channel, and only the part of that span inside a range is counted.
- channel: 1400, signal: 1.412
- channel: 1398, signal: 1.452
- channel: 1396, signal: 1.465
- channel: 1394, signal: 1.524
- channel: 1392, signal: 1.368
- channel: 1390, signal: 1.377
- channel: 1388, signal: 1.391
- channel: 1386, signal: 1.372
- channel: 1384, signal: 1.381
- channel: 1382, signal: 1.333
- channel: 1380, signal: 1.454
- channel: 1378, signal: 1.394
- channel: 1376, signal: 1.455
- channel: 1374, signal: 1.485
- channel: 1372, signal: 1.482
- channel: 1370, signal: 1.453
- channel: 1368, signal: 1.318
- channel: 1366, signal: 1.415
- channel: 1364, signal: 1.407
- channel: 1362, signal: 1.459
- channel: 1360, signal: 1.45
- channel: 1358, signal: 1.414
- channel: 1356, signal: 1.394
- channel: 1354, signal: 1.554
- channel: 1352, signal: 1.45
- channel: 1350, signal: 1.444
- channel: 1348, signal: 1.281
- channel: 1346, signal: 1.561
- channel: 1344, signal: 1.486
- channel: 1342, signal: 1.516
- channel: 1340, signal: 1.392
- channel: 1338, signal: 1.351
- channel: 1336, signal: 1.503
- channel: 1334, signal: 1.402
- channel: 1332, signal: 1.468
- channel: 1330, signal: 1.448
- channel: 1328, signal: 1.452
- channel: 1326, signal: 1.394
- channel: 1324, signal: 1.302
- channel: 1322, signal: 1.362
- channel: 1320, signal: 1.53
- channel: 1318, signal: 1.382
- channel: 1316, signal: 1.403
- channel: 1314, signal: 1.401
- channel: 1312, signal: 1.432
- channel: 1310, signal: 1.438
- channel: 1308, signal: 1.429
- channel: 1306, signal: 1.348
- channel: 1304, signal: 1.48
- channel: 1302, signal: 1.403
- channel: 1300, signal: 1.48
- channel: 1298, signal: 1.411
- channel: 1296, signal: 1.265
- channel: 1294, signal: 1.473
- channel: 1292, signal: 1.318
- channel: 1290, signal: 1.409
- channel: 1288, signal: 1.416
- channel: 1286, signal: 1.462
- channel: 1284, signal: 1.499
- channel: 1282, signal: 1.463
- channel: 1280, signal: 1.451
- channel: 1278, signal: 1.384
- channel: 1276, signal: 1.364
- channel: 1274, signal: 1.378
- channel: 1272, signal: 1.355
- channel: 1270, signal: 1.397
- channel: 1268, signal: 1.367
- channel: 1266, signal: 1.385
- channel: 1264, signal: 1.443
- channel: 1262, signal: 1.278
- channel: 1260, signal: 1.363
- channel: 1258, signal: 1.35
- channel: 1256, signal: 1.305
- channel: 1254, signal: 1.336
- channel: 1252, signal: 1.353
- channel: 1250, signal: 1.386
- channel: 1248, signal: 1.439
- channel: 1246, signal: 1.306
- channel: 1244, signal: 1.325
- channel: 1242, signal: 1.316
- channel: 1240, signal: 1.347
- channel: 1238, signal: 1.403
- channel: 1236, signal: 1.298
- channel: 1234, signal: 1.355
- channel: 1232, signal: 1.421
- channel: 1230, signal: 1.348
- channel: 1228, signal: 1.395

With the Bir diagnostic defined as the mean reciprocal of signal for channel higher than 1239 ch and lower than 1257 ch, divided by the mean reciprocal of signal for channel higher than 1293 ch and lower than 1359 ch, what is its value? 1.06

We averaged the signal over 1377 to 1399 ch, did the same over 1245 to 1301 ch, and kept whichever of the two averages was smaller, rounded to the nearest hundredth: 1.39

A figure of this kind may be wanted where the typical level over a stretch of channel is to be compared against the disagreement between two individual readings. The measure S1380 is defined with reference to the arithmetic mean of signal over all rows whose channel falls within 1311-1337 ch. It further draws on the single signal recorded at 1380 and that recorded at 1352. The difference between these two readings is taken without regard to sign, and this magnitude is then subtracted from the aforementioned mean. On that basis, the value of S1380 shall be 1.42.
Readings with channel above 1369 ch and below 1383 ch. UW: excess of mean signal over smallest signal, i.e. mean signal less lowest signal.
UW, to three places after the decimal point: 0.104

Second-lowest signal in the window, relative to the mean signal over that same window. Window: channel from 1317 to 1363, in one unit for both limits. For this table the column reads 0.908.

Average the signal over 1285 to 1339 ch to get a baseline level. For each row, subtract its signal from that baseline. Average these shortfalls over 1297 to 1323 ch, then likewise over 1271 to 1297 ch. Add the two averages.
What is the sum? 0.00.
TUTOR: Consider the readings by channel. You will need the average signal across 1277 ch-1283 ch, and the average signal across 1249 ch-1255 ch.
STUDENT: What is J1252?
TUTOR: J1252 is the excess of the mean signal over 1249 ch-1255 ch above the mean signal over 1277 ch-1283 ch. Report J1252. -0.074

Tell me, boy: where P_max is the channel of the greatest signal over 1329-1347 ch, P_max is 1346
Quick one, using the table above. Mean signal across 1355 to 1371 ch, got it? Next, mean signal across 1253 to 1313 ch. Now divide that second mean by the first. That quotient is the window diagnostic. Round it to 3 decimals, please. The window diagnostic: 0.987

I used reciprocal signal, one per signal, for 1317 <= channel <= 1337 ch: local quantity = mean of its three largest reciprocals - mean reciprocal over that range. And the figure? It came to 0.038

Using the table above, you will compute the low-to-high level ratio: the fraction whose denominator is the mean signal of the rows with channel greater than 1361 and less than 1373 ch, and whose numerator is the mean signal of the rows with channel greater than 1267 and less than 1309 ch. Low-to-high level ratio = 0.99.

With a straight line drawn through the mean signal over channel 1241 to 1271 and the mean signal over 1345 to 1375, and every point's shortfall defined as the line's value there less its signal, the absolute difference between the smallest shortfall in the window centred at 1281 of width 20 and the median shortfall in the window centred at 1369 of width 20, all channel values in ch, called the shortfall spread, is 0.114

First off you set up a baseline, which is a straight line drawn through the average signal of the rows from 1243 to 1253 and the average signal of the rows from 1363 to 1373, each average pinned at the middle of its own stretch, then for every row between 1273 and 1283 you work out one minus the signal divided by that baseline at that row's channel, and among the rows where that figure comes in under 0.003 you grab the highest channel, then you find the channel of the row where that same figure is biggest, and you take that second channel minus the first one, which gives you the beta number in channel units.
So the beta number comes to -6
